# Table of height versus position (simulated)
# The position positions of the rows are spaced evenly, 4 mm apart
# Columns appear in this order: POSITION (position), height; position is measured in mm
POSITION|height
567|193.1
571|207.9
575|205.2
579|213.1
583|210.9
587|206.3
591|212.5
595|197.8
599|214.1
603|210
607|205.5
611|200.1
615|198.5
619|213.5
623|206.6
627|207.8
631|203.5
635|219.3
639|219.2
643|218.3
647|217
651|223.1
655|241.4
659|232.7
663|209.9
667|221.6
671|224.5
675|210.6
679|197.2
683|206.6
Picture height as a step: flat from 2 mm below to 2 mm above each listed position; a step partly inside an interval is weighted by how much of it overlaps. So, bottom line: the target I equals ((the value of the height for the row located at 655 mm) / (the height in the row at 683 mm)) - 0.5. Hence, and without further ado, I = 0.67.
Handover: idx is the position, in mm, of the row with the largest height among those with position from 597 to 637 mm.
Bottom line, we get 635 mm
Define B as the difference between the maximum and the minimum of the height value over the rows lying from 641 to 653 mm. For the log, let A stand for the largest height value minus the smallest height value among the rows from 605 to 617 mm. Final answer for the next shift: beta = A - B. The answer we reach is 1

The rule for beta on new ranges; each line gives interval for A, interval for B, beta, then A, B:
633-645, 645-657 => -23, 1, 24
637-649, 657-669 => -21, 2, 23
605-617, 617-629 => 0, 7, 7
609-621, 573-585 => 7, 15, 8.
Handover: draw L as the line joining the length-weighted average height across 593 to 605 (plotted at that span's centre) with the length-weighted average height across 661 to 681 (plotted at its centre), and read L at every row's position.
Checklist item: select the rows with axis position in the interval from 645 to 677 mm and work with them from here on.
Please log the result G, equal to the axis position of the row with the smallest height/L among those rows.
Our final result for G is 675 mm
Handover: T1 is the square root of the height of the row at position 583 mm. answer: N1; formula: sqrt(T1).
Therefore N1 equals 3.81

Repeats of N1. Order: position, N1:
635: 3.85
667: 3.86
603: 3.81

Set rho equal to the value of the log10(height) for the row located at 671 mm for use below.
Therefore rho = 2.35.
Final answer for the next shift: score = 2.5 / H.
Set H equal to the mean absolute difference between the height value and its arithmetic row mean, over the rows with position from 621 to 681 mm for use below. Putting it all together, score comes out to 0.29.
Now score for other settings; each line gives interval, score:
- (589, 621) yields 0.41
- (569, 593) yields 0.88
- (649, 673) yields 0.33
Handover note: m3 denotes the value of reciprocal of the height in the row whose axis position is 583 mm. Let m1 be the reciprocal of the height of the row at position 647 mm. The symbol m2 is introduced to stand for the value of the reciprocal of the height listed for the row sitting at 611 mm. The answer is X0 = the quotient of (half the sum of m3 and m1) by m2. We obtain 0.94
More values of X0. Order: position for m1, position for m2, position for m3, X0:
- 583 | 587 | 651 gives 0.95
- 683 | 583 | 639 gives 0.99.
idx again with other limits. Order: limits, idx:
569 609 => 599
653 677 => 655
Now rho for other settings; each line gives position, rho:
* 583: 2.32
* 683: 2.32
